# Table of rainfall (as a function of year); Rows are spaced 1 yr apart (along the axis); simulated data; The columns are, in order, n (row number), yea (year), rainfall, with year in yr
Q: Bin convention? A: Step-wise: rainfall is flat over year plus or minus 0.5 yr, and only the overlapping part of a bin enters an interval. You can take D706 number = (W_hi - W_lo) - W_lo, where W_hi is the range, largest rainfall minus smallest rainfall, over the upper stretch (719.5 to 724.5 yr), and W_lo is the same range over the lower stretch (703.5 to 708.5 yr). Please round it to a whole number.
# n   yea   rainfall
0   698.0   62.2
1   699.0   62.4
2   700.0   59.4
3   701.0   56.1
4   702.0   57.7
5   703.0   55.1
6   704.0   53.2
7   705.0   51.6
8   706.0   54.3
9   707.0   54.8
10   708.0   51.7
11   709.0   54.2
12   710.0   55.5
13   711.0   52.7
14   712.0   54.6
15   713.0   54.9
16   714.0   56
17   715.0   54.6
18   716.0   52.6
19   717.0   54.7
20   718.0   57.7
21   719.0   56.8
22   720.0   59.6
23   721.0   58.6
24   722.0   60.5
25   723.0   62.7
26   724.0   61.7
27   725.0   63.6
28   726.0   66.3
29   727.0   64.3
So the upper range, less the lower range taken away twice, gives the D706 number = -2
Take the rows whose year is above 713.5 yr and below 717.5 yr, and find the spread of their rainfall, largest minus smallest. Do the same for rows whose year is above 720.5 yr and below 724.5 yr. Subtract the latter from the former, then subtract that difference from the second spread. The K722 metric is 4.8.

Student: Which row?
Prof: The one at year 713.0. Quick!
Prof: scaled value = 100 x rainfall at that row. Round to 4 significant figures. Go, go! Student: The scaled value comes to 5490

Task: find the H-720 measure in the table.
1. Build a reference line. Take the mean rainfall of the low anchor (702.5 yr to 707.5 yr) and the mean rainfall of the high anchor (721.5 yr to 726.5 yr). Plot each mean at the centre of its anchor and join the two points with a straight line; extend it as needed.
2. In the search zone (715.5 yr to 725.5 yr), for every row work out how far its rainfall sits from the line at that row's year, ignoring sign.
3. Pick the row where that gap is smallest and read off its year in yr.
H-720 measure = 725.0 yr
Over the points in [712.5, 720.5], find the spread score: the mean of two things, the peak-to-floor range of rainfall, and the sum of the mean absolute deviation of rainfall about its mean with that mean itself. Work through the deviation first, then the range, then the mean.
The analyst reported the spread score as 32.3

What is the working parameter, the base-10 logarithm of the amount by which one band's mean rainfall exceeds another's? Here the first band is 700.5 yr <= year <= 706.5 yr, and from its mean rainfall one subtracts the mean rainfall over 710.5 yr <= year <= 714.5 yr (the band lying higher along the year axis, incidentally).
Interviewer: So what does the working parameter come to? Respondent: -0.93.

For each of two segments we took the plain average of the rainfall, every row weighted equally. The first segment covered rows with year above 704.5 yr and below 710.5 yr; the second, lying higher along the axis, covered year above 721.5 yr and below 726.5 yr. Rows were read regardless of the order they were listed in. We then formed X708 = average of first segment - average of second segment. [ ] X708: -9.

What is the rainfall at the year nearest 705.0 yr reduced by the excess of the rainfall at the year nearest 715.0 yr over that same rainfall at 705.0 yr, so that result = 49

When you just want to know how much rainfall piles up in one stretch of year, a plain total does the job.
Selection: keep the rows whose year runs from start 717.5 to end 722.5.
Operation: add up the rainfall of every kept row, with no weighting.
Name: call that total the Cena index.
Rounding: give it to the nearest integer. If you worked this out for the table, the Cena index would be 293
